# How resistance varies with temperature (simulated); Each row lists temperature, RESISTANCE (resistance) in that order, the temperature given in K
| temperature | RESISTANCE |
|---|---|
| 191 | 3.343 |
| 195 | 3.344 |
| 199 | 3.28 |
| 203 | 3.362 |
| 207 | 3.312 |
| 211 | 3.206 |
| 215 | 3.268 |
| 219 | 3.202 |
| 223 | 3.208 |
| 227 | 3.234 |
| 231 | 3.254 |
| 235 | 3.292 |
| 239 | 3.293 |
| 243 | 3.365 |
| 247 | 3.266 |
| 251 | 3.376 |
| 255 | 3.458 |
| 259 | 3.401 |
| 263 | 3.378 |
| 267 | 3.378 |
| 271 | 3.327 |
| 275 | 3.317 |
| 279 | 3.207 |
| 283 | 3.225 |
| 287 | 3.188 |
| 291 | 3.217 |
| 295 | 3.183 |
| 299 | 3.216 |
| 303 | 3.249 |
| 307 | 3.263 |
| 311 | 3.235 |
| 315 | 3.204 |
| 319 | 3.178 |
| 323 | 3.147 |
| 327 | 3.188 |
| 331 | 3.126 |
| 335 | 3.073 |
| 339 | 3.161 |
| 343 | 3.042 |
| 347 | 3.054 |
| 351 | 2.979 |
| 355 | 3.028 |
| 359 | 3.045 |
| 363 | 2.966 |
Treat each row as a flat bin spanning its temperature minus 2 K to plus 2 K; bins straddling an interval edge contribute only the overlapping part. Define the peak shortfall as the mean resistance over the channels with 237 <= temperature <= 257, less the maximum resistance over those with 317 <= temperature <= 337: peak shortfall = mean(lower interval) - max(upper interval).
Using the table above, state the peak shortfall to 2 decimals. 0.16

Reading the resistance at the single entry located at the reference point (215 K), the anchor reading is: 3.268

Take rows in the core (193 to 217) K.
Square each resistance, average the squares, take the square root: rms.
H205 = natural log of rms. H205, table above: 1.19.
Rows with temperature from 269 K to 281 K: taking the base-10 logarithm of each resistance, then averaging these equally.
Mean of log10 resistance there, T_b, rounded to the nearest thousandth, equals 0.516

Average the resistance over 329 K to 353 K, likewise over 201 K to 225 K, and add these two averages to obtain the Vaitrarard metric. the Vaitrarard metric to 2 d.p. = 6.33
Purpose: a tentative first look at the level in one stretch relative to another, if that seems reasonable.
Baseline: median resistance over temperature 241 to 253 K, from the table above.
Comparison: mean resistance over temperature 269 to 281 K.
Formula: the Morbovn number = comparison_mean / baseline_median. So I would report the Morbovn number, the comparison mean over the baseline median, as 0.976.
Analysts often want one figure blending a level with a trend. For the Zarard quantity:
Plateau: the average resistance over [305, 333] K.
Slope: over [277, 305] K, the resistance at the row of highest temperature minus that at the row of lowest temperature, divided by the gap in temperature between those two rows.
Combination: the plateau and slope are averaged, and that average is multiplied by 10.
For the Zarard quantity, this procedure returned 16.0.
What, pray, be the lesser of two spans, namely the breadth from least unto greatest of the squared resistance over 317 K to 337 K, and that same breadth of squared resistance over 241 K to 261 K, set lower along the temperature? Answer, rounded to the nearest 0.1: 0.7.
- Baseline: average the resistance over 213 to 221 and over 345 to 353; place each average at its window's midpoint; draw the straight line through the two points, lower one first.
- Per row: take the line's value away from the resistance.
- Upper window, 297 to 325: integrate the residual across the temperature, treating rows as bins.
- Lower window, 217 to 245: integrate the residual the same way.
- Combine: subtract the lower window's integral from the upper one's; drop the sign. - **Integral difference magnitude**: 2.3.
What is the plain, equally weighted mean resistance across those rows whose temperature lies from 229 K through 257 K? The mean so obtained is 3.33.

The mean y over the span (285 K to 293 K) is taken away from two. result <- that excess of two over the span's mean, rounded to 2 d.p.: -1.20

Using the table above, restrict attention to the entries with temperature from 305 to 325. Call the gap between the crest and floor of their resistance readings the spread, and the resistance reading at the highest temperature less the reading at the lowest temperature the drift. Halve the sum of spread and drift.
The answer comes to 0.000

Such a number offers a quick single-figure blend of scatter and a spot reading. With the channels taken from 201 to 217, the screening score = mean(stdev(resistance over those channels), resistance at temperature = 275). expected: 1.69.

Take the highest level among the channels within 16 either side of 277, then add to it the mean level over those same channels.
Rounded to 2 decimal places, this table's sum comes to 6.66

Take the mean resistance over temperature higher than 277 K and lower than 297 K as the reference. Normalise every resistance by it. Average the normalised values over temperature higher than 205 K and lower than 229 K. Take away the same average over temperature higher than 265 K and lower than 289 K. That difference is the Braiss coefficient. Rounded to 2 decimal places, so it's -0.01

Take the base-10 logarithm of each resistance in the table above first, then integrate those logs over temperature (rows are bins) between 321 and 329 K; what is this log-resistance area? 4.01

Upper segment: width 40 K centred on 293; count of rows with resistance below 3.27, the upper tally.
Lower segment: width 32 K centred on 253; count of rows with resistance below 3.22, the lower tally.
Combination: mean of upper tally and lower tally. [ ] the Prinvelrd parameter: 4.5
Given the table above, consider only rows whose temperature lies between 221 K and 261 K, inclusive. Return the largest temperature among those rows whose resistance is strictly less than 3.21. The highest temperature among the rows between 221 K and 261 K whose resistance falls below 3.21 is 223 K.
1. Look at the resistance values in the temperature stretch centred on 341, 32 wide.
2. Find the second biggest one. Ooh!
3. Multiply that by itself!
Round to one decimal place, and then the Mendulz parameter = 10.0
